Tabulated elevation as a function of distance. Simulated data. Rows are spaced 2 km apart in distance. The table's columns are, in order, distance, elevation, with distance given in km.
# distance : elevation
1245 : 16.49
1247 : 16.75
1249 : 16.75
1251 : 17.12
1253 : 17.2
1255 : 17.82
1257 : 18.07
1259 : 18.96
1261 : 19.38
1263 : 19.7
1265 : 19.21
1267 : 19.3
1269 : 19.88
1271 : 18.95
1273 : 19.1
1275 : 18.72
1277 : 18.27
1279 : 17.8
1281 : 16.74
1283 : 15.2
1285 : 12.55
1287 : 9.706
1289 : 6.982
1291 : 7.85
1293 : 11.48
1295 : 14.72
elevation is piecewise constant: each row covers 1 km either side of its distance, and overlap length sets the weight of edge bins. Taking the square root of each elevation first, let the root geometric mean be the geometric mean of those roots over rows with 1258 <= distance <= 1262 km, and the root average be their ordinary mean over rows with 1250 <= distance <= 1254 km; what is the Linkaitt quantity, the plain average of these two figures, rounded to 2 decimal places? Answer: 4.26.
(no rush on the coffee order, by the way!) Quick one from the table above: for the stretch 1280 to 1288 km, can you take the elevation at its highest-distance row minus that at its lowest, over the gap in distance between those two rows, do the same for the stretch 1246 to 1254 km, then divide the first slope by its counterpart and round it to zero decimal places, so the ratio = -16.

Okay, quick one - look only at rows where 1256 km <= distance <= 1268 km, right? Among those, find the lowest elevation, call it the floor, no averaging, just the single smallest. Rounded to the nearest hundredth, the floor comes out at 18.07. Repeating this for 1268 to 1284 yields 15.20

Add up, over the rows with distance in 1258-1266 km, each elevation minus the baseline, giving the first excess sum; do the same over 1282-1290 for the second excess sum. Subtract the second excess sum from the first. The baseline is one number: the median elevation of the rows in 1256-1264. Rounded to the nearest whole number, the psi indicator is 33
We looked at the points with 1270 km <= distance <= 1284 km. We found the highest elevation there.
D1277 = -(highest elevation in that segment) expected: -19.1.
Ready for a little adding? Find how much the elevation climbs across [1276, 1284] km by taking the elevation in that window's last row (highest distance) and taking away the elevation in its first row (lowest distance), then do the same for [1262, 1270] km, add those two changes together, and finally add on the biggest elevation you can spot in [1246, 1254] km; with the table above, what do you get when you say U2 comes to 14.3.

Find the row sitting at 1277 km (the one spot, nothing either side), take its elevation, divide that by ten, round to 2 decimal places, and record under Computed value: 1.83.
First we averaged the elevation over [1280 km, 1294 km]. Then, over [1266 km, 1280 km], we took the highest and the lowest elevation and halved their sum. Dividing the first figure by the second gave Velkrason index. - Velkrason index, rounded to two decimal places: 0.61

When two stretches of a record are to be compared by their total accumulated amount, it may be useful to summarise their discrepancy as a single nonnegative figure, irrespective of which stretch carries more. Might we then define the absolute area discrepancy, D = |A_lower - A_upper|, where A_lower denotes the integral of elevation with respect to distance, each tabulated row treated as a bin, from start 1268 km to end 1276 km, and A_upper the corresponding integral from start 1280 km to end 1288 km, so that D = 45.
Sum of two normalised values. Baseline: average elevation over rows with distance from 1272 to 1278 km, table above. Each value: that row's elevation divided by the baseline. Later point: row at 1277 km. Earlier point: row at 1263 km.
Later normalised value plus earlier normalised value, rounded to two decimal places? 2.03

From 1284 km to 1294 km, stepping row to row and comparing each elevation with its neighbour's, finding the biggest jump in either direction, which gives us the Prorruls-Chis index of 3.6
